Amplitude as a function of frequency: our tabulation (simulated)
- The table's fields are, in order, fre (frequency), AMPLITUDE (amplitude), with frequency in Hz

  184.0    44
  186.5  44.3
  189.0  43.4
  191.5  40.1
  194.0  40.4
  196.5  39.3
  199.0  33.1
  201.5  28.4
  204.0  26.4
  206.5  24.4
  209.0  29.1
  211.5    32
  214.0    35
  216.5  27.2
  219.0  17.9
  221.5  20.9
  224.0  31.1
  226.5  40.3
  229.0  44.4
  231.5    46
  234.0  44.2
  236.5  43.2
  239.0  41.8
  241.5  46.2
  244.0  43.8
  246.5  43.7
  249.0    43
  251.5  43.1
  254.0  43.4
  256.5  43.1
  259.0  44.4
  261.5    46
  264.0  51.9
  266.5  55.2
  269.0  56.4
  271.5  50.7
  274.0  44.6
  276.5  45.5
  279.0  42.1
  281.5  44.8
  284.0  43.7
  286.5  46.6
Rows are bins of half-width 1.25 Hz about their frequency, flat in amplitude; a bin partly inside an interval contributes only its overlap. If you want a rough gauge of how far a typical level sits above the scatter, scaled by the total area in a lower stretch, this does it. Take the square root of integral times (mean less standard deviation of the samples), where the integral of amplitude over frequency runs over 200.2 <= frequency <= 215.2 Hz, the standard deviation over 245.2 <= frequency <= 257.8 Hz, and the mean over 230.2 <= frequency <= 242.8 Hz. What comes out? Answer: 139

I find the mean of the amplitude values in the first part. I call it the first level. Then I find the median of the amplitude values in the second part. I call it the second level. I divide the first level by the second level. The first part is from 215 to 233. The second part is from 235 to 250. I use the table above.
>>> 0.75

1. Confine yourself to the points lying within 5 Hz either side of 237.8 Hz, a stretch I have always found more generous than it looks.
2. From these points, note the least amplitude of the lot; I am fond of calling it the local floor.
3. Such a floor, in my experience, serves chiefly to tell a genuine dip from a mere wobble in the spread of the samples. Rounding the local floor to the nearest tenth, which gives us 41.8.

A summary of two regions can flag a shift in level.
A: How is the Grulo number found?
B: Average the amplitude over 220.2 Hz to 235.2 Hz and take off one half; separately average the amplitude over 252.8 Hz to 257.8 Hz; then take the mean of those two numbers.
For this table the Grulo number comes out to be 40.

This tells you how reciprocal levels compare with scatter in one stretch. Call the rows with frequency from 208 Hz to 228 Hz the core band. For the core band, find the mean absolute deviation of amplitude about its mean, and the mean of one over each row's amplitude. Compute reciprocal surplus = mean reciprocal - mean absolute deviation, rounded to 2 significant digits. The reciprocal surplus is -5.4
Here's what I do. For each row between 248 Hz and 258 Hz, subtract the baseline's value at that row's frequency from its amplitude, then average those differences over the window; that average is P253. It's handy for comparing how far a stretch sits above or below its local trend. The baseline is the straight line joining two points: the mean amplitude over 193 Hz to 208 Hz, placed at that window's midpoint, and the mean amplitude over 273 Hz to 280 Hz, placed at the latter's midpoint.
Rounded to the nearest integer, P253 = 3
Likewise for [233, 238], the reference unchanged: 6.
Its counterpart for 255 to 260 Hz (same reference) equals 3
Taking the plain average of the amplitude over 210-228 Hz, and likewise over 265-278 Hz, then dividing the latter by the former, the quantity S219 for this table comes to 1.7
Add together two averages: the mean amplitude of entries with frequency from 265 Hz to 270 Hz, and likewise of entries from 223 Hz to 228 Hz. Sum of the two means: 92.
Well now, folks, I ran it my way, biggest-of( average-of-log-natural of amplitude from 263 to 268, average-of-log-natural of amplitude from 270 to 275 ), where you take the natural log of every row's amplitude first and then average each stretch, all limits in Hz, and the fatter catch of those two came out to 3.98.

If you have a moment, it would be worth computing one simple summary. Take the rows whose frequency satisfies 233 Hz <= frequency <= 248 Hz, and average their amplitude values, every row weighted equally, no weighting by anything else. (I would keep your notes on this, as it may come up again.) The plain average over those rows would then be 43.8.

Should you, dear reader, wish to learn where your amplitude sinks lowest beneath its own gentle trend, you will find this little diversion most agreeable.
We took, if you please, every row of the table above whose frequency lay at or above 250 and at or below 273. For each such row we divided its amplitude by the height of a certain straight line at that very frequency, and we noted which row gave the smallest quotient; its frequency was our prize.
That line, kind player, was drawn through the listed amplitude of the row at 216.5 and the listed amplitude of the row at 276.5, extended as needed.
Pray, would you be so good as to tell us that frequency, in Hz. 256.5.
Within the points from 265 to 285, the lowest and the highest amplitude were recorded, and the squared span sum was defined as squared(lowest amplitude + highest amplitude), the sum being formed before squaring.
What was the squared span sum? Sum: 9702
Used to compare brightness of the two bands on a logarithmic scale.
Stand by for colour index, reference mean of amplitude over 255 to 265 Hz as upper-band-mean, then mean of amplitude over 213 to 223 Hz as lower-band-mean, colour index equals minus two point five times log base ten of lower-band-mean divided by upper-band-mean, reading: 0.66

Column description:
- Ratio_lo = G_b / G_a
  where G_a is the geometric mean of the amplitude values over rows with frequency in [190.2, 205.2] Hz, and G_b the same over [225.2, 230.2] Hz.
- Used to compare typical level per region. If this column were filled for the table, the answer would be 1.24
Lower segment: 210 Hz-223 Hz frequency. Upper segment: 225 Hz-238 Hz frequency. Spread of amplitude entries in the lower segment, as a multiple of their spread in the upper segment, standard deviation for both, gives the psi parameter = 3.4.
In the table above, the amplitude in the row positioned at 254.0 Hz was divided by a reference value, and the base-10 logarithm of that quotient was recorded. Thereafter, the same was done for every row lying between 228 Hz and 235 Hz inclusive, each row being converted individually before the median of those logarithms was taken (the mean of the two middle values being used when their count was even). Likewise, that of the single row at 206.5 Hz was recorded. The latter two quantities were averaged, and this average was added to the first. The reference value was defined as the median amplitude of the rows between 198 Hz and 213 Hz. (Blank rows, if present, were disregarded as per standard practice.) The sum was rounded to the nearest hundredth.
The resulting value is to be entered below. 0.24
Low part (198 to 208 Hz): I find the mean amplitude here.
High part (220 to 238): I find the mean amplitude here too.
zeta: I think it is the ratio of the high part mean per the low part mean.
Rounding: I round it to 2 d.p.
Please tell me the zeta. 1.37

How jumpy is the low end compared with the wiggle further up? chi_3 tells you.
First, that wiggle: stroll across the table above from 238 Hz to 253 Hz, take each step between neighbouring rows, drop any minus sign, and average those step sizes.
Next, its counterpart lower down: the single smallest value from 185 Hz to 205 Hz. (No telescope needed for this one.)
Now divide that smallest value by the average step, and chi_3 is 17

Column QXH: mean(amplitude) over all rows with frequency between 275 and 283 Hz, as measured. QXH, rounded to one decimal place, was 44.1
